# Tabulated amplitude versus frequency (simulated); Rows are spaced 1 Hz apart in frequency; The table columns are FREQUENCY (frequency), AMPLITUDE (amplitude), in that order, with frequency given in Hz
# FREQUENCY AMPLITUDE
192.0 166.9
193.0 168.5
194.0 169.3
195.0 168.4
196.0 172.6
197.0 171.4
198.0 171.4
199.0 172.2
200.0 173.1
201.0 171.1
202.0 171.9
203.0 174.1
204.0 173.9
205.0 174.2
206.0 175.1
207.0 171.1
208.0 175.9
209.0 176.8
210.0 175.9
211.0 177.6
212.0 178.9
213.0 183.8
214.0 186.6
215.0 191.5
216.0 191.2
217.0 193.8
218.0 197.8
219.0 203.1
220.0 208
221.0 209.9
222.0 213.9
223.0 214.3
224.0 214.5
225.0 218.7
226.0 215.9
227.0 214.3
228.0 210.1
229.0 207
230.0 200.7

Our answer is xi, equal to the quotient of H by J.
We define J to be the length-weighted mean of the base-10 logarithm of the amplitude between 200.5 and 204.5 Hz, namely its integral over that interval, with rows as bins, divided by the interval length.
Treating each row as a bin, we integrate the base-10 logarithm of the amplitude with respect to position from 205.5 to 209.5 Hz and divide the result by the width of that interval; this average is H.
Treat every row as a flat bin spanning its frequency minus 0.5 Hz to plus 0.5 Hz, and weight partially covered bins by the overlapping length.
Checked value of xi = 1.00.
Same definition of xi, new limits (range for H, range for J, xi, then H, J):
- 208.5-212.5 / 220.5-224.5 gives 0.97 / 2.249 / 2.329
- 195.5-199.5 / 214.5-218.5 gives 0.98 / 2.235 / 2.287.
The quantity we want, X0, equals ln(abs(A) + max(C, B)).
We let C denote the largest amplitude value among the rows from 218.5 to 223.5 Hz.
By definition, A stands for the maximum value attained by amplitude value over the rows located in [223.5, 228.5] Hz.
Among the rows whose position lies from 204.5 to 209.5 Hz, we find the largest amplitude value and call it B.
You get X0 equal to 6.07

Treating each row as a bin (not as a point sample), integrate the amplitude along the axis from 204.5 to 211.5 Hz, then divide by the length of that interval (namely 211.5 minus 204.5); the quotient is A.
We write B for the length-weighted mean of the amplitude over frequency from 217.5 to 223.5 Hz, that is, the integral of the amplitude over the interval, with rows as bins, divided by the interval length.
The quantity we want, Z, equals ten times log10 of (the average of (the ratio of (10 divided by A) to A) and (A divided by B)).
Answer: -3.7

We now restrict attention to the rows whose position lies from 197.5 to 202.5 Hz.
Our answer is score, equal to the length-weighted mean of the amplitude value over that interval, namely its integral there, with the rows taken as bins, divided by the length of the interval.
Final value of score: 172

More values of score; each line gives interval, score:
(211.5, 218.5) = 189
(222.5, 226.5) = 216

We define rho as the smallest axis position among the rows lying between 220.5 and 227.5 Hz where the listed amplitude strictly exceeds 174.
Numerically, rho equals 221.0 Hz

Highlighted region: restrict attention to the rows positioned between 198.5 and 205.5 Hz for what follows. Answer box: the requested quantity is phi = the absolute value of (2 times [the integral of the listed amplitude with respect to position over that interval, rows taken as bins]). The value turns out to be 2421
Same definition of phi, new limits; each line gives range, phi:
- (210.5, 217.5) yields 2607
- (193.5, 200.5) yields 2397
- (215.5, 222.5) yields 2835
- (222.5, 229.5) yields 2990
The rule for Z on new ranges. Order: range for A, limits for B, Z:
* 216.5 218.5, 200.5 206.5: -2.5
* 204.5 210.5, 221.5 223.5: -3.9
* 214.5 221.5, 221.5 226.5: -3.3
